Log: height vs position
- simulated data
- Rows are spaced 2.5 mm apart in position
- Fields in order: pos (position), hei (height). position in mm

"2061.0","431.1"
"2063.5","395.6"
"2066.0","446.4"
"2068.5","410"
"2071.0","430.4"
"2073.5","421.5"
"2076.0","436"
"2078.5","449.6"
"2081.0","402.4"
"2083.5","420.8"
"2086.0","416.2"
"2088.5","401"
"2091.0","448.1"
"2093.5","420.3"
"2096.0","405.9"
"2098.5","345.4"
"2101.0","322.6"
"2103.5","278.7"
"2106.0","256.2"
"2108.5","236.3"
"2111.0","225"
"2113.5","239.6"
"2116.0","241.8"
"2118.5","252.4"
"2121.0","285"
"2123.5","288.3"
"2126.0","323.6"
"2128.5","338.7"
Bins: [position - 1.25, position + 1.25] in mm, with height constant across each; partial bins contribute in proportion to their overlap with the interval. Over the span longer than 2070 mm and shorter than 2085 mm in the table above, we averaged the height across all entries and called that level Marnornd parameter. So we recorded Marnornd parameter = 427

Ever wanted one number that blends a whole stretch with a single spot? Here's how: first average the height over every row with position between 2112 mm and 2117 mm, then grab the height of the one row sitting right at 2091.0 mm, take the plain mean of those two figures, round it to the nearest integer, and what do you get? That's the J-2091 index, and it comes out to 344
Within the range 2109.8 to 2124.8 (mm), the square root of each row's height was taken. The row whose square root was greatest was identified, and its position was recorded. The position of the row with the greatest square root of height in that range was 2123.5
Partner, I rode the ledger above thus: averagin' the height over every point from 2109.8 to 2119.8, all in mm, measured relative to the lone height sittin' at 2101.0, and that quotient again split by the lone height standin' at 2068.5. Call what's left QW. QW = 0.0018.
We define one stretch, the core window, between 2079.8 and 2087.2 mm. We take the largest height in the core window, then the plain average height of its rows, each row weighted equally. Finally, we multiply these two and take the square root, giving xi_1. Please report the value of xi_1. 417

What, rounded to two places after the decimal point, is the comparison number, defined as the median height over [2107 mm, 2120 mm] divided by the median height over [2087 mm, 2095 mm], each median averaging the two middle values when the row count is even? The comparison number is 0.57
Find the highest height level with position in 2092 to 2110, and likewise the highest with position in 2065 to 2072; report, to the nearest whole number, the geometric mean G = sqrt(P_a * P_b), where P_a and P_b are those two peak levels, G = 433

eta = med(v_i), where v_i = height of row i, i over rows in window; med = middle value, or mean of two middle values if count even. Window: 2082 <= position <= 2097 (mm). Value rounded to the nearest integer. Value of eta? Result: 418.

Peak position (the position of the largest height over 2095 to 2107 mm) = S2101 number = 2096.0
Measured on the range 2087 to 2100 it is 2091.0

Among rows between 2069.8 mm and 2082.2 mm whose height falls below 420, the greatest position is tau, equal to 2081.0 mm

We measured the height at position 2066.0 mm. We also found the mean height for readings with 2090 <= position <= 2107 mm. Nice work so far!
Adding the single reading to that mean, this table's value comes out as 800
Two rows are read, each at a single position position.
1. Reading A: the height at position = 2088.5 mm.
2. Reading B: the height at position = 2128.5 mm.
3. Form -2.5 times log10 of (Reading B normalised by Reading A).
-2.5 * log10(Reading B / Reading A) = 0.18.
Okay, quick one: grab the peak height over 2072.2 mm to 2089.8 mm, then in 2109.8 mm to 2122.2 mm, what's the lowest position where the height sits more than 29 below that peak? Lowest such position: 2111.0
